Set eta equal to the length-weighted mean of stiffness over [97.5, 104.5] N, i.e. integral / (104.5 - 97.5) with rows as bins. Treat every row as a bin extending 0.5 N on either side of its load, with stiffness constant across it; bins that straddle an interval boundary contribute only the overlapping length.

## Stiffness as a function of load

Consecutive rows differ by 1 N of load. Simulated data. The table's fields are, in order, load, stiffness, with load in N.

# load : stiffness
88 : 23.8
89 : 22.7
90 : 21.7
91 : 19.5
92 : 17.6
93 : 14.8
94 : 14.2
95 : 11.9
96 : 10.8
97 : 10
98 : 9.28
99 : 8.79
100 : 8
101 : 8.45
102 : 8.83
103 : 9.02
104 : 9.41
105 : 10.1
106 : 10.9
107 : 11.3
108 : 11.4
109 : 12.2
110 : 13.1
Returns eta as 8.8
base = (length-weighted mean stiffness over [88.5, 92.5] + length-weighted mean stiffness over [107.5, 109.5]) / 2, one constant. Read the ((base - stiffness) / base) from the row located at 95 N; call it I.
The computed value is 0.26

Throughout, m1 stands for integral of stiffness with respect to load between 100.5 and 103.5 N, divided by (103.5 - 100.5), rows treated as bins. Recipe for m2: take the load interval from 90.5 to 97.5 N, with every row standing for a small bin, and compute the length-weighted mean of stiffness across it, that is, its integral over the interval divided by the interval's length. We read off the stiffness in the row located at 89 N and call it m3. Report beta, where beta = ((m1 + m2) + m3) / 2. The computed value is 23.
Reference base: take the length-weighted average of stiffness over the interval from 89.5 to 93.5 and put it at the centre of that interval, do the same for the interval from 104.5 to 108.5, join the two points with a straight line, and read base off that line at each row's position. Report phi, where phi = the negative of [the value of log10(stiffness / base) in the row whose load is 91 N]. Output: -0.02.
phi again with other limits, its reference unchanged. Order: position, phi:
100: 0.25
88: -0.07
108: -0.05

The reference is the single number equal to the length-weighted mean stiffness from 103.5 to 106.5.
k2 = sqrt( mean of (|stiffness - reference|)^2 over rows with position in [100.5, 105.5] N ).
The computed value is 1.13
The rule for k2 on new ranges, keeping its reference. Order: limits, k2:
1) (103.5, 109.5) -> 1.18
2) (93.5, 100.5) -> 1.97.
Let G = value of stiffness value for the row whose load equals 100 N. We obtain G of 8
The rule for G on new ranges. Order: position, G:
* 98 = 9.28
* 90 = 21.7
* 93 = 14.8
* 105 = 10.1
